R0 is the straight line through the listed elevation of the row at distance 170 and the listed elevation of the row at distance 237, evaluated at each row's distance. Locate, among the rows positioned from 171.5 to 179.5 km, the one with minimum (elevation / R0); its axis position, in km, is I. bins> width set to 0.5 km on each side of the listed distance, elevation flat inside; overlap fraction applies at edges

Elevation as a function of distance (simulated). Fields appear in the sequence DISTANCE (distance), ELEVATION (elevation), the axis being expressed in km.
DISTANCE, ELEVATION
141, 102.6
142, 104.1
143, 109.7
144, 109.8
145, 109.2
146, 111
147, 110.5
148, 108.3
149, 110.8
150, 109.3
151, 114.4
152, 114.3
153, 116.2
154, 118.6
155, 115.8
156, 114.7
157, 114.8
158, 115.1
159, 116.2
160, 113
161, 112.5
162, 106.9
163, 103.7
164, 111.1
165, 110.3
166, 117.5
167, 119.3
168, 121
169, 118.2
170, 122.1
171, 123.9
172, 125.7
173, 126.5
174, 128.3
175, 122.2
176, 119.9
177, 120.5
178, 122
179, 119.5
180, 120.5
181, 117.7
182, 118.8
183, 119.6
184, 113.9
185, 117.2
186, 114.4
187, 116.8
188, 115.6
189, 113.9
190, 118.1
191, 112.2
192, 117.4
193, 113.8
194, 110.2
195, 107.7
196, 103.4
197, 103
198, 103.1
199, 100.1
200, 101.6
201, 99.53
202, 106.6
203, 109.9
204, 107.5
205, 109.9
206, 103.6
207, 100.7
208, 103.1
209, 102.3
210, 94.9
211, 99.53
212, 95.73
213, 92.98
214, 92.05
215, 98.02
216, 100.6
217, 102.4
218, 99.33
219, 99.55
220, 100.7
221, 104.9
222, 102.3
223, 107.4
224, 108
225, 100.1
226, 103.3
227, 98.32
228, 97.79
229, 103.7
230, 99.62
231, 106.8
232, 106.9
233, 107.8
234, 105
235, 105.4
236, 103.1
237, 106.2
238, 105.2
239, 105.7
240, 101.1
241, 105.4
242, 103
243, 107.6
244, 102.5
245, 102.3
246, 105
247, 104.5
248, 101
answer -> 176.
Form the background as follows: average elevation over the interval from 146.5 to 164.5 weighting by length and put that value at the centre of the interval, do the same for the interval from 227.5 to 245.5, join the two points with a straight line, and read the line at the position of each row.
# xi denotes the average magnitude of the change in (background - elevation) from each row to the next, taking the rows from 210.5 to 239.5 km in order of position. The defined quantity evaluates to 2.86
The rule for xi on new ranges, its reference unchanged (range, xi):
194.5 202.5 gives 2.62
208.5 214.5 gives 3.84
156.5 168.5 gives 2.99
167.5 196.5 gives 2.79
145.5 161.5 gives 1.68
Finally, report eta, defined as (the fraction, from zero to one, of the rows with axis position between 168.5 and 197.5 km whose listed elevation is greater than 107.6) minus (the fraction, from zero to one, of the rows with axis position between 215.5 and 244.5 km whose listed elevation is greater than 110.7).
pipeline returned 0.9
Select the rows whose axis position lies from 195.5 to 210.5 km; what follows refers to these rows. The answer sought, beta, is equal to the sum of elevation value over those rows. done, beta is 1549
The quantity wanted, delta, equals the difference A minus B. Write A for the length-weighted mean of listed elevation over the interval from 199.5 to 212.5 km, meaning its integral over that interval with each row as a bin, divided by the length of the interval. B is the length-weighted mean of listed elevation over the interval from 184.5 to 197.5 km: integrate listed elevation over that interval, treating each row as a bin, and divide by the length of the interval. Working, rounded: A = 102.7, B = 113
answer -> -10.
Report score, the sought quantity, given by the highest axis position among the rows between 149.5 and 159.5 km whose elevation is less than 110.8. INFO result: 150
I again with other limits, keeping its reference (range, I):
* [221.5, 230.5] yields 228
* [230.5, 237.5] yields 236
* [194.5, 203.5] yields 201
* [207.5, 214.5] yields 214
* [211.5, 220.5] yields 214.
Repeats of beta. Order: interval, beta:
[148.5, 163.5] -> 1696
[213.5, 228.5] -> 1515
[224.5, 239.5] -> 1555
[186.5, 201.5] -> 1636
